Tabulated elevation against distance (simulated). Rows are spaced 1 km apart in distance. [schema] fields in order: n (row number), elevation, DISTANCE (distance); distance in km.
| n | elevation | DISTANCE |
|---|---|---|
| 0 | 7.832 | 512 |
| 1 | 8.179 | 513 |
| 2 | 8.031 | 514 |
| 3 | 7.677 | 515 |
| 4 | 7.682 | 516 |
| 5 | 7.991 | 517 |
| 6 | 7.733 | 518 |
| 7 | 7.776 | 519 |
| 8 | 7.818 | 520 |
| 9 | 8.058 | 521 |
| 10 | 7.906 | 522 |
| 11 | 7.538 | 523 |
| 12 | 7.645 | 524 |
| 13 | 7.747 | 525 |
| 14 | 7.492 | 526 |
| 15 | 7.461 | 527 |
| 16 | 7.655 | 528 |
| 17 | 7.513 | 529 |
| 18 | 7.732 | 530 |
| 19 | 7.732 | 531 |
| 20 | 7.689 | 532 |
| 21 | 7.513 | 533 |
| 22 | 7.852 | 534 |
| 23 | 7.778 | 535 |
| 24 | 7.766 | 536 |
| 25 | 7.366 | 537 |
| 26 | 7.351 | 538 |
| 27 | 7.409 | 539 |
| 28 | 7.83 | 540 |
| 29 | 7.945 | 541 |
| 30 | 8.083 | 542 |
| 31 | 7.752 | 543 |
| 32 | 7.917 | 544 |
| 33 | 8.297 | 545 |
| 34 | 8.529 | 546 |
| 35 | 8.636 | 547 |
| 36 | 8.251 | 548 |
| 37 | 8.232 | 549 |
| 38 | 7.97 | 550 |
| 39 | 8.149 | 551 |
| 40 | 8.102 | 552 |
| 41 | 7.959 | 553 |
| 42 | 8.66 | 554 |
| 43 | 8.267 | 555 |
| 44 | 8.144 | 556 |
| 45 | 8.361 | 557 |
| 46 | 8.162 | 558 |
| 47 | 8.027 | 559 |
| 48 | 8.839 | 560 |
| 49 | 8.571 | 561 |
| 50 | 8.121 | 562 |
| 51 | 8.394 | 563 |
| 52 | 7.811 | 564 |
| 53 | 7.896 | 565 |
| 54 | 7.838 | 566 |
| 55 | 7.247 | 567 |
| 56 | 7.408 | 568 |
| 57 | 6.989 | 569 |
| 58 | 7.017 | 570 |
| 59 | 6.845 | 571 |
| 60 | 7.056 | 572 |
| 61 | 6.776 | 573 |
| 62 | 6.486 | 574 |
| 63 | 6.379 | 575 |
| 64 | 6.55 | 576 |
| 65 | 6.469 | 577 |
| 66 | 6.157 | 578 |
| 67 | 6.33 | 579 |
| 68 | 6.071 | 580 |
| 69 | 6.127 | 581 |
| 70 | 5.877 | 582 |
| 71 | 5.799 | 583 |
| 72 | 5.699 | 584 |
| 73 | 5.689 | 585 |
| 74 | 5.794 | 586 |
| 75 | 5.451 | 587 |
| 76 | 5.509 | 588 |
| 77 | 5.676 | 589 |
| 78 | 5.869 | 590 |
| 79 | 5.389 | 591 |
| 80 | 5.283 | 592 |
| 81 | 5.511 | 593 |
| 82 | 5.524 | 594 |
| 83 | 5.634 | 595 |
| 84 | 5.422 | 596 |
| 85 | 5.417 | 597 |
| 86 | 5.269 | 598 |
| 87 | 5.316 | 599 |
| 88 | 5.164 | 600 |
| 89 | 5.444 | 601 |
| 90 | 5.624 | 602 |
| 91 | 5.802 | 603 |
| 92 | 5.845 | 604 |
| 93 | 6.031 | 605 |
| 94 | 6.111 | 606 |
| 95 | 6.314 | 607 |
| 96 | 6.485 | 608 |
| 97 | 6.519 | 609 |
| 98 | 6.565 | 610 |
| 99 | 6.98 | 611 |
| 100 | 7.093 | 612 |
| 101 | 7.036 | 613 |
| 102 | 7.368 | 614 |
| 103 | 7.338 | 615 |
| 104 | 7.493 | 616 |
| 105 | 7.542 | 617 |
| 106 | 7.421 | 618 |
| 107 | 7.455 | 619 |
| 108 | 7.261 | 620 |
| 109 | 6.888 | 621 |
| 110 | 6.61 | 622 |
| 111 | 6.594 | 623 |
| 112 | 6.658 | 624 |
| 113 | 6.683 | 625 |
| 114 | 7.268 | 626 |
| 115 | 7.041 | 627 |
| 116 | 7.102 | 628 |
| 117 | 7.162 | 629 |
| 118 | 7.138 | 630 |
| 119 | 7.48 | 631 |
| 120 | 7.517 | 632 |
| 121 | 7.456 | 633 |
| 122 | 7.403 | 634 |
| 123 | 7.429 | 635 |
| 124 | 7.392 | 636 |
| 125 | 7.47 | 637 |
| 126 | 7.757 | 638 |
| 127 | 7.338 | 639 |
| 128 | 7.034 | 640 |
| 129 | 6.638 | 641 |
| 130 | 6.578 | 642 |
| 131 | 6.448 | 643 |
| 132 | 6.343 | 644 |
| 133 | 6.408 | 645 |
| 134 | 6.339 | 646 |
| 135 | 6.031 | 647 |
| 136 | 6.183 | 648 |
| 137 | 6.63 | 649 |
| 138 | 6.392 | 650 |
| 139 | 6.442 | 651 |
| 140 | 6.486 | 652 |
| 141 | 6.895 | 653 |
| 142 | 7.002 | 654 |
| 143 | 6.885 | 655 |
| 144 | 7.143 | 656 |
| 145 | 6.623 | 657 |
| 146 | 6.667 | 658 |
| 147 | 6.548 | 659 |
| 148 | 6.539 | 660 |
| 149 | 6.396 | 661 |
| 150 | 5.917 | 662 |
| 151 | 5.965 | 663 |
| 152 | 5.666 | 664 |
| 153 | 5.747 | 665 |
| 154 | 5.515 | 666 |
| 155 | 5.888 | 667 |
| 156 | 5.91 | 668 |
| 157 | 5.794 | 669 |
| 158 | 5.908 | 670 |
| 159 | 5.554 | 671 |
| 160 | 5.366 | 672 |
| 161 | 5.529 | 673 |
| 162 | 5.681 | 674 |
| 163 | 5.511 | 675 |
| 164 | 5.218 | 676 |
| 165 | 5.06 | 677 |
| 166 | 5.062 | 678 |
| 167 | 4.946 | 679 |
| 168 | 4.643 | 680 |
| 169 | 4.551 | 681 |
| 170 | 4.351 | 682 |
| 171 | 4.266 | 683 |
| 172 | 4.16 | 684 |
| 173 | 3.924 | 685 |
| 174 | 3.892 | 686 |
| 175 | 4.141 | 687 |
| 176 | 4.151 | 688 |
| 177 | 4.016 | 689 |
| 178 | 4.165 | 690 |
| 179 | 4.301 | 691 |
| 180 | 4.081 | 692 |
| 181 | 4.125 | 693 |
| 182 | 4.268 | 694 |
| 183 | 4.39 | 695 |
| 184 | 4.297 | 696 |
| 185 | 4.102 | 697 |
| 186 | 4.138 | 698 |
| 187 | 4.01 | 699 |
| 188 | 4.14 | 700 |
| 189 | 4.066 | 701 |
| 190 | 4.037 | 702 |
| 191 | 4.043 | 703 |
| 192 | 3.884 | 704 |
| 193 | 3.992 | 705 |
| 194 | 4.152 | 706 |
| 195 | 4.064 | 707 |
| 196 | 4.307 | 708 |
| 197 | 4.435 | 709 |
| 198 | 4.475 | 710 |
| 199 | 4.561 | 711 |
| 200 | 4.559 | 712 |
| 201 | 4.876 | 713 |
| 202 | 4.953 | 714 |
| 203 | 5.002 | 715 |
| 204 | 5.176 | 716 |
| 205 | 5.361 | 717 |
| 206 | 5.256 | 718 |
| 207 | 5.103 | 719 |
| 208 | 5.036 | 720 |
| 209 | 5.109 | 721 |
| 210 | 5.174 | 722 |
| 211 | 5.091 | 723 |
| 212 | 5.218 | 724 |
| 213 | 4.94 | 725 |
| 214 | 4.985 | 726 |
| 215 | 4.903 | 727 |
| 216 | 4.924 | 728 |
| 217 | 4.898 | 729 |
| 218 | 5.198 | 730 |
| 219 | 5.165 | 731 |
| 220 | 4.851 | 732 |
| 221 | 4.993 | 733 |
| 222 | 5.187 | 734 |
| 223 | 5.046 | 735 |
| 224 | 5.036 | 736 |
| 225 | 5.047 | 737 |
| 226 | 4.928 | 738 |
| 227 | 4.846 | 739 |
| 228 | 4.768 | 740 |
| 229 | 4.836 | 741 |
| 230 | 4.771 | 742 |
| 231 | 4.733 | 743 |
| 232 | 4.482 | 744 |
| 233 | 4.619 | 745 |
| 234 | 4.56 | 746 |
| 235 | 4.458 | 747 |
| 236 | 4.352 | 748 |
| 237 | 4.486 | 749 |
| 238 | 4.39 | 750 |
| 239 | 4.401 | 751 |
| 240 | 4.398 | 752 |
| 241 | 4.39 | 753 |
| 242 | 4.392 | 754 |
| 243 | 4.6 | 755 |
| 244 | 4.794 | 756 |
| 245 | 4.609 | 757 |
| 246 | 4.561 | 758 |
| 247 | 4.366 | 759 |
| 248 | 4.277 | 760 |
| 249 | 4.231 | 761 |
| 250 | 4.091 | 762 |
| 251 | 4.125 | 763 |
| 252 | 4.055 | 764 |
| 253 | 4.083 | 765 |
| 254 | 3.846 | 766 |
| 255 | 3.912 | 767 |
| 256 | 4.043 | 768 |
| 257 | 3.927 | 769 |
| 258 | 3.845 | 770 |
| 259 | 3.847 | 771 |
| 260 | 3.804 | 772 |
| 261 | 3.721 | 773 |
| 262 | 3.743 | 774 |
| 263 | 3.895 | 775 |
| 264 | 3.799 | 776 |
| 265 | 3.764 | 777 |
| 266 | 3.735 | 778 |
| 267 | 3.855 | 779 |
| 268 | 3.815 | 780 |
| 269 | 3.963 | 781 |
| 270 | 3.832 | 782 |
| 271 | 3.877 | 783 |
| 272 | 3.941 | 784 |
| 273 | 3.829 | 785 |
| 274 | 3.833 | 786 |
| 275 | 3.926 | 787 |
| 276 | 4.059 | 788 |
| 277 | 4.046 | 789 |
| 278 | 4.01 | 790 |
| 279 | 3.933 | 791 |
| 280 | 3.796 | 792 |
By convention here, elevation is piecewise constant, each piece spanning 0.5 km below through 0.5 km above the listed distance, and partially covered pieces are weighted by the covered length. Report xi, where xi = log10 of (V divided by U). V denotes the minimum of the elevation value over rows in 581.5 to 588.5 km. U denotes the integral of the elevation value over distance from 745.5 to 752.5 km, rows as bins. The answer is -0.76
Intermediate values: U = 31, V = 5.451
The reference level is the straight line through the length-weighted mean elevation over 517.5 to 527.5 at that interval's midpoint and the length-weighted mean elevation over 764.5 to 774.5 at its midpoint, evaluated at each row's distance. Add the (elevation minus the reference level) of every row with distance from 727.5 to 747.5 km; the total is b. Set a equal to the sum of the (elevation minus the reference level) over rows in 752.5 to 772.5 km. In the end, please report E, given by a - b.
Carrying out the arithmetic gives -6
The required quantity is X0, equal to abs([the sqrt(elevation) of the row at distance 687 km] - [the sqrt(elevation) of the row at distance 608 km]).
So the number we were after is 0.51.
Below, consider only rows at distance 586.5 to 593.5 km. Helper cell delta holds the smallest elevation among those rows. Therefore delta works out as 5.283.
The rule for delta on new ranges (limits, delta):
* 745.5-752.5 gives 4.352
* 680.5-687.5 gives 3.892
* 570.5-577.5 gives 6.379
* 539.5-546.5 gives 7.752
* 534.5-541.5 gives 7.351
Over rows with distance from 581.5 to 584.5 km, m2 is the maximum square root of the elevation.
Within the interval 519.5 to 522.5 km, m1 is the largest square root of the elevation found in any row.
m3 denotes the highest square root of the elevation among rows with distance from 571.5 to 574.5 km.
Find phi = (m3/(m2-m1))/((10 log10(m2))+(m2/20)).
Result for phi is -2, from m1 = 2.8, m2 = 2.4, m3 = 2.66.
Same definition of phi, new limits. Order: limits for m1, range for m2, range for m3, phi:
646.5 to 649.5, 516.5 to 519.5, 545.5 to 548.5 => 3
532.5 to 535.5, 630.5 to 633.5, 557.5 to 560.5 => -11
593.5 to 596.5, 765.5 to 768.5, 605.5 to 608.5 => -2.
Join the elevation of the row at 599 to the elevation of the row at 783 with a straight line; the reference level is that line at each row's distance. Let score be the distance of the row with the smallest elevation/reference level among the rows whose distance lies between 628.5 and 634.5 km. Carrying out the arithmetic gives 630 km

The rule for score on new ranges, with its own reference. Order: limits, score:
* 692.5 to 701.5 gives 699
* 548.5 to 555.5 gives 550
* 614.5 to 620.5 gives 620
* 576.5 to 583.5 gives 583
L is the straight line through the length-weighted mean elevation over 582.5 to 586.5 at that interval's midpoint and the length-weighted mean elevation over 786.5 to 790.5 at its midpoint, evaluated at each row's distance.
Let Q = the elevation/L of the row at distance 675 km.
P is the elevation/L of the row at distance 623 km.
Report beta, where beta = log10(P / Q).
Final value 0.04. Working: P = 1.22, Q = 1.11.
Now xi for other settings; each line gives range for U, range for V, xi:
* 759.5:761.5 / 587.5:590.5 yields -0.19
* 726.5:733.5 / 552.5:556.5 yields -0.64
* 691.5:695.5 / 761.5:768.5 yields -0.64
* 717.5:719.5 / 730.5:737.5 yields -0.33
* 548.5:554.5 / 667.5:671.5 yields -0.95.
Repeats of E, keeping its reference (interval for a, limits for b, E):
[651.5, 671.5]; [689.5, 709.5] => 30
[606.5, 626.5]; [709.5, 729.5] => 8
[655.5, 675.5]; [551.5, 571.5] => -6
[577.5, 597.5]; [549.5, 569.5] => -38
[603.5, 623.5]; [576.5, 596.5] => 30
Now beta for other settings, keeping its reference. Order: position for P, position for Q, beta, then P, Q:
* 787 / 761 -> -0.01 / 0.98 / 1.00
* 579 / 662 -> -0.03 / 1.09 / 1.16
